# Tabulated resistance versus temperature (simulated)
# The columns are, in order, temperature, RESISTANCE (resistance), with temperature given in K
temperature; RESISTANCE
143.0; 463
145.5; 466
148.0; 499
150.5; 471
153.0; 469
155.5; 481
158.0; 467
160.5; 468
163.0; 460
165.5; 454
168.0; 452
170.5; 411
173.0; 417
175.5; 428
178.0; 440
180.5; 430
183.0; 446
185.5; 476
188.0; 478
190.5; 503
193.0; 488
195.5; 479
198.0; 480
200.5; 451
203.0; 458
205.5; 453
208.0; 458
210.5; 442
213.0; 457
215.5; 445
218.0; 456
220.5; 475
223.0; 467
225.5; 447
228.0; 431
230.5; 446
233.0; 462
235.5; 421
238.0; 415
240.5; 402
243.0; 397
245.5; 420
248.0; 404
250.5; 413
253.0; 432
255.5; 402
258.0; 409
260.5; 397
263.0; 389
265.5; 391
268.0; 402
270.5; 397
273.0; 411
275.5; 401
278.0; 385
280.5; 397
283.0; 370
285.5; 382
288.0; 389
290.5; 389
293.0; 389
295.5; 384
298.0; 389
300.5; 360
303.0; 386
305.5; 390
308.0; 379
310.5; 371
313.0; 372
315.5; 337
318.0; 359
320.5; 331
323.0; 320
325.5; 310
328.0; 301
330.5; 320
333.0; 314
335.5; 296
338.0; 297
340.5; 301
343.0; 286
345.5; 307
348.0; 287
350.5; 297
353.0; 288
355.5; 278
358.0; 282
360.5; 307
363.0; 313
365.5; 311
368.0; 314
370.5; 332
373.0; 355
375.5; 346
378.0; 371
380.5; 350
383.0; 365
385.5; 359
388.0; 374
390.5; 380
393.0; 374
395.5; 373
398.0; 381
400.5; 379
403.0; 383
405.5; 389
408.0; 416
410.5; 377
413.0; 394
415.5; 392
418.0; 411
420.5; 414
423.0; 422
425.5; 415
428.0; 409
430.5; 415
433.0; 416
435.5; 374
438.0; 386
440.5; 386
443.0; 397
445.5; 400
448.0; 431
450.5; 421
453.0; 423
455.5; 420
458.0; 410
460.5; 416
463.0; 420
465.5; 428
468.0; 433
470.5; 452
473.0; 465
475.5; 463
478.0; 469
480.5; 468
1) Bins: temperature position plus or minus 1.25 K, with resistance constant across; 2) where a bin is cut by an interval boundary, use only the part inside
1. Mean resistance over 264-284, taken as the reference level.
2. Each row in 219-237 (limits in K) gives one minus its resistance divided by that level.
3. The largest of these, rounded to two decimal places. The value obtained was -0.07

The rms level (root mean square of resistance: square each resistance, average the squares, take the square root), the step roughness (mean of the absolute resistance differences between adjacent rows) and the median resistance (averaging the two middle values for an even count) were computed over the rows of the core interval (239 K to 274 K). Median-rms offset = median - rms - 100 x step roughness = -1241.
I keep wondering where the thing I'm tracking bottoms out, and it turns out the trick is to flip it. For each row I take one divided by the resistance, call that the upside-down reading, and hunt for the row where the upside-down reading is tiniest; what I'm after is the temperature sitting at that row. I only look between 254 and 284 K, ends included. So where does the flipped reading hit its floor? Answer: 273.0 K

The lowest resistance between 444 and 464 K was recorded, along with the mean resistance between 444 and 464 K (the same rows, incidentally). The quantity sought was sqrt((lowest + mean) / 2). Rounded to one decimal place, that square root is 20.2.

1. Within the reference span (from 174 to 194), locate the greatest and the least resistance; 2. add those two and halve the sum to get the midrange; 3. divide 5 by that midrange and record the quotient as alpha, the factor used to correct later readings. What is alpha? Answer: 0.0107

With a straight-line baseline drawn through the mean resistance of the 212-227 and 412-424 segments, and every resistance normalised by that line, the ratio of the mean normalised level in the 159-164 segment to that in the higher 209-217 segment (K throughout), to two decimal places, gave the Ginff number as 1.01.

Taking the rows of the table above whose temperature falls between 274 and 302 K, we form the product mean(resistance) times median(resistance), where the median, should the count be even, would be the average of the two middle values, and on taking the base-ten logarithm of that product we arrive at 5.18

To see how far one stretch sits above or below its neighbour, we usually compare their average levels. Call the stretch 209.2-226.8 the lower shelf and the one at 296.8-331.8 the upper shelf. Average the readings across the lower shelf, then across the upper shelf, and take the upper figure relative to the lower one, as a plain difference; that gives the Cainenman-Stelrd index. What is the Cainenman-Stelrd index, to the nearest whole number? -104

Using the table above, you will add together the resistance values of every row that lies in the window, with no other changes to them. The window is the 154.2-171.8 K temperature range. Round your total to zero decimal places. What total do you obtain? 3193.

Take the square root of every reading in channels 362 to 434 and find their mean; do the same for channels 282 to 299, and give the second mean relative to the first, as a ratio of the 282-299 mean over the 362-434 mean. 1.01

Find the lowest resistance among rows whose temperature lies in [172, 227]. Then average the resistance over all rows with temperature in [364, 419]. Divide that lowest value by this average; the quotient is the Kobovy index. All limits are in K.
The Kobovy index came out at 1.13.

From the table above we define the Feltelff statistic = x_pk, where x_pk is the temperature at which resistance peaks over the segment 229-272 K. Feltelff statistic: 233.0 K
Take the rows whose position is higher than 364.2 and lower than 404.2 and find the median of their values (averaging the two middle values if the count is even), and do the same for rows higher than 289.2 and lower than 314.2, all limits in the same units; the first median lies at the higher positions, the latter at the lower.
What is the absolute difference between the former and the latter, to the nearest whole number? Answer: 17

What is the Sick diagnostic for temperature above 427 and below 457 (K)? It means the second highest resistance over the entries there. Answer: 423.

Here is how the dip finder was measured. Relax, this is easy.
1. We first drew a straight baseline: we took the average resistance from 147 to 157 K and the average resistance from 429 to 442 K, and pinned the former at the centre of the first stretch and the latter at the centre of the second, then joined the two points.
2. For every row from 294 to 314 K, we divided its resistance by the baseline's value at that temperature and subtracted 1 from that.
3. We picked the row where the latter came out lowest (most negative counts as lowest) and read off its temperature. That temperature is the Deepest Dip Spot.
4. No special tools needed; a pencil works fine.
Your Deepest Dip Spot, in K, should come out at 300.5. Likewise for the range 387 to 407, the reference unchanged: 388.0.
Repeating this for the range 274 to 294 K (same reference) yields 283.0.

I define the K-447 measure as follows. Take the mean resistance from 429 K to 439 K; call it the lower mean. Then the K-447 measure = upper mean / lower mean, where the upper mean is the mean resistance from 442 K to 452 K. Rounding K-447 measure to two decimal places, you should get 1.04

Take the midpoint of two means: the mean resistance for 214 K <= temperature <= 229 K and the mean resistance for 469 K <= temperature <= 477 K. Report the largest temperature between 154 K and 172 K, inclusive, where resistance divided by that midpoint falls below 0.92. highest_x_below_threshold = 170.5 K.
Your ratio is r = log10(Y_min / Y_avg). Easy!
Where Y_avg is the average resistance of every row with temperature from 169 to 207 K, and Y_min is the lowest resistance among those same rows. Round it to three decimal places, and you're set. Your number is -0.045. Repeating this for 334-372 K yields -0.033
